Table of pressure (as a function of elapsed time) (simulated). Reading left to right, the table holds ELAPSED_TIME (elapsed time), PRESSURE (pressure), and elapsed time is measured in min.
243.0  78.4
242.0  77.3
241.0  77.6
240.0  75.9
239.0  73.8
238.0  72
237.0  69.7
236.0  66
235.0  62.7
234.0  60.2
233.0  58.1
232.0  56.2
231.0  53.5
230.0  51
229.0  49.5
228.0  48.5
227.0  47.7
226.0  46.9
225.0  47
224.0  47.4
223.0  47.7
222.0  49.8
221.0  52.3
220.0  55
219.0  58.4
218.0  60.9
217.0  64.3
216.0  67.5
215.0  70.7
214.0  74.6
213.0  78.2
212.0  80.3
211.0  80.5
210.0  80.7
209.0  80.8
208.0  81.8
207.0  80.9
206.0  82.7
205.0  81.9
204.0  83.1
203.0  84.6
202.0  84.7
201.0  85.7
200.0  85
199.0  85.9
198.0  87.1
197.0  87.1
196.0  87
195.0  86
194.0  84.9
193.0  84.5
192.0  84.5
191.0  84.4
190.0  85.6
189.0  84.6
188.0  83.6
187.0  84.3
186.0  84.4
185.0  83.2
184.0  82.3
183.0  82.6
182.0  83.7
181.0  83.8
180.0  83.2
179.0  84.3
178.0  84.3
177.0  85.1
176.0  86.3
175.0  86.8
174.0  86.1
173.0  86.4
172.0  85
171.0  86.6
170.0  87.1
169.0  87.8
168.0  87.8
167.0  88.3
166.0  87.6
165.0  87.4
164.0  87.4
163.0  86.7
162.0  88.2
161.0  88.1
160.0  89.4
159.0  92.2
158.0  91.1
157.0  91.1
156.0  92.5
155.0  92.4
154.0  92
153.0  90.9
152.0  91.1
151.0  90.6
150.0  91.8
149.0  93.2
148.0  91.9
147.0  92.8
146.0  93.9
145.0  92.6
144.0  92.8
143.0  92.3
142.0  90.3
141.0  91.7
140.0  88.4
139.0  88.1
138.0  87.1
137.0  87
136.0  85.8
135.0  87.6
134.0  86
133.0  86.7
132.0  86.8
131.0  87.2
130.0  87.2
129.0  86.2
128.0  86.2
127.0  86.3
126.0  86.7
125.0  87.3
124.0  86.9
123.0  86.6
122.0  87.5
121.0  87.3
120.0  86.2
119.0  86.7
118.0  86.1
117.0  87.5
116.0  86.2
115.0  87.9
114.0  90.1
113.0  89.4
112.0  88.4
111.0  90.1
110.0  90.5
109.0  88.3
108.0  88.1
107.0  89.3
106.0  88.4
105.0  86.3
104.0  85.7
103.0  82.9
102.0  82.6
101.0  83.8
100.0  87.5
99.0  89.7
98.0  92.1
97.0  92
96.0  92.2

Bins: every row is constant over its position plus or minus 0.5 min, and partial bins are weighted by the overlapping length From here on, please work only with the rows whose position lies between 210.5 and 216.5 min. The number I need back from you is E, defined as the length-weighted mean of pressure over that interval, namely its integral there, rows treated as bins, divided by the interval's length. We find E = 75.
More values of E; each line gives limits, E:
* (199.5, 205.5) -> 84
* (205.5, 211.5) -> 81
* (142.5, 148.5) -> 93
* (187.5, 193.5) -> 85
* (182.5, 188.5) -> 83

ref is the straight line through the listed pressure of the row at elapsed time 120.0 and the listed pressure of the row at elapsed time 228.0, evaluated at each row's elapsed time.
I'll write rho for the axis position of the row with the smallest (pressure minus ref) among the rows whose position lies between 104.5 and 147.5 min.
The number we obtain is 105.0 min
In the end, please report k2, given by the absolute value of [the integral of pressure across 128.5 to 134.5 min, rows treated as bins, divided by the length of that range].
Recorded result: 87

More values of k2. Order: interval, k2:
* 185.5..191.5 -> 84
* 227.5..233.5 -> 53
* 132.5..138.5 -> 87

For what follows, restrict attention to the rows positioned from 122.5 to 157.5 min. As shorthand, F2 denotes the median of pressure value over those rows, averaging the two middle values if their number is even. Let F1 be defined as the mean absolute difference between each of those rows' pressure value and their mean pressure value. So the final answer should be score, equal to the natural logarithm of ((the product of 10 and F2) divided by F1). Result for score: 5.8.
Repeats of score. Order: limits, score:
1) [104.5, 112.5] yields 6.8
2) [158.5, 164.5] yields 6.4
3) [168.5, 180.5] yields 6.6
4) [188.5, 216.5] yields 5.5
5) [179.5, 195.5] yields 7.0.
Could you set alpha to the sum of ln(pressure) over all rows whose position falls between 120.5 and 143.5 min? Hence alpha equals 102.9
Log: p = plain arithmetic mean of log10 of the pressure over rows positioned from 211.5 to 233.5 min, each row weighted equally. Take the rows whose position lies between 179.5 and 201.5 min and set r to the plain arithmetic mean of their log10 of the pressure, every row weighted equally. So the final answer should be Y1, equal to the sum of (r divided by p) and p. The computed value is 2.85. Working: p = 1.75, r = 1.93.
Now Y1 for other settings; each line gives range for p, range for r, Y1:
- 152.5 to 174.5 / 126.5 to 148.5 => 2.95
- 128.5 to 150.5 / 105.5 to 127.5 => 2.95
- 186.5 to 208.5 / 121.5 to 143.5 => 2.93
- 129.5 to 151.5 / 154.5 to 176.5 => 2.95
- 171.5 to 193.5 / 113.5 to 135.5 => 2.93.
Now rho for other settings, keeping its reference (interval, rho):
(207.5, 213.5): 213.0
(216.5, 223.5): 223.0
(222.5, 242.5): 225.0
